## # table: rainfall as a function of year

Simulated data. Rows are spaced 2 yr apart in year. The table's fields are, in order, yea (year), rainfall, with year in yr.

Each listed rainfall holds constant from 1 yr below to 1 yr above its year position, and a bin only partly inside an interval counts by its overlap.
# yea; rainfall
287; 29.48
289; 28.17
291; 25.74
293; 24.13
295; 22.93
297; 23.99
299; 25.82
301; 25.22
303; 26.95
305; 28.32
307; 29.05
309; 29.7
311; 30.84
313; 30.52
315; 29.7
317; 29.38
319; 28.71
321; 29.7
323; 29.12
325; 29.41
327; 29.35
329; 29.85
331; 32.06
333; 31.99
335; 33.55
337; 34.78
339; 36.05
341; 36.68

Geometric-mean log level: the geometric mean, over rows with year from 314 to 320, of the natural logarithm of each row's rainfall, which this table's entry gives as 3.38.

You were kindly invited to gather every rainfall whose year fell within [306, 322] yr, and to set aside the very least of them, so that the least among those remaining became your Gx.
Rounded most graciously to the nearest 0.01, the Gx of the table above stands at 29.05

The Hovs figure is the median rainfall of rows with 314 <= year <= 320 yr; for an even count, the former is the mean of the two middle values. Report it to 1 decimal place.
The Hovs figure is 29.4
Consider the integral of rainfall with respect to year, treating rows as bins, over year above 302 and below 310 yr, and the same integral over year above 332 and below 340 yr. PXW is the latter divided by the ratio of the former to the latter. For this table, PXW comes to 326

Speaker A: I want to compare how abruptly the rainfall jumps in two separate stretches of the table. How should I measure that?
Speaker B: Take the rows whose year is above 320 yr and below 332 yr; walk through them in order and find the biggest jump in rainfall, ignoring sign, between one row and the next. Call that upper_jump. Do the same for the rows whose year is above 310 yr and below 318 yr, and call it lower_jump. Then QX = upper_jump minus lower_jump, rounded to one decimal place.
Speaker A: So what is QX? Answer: 1.4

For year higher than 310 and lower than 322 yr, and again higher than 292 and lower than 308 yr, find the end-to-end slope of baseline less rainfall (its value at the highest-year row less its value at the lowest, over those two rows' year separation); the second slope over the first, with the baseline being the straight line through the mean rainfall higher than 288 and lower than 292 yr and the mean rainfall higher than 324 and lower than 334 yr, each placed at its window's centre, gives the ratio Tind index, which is -1.3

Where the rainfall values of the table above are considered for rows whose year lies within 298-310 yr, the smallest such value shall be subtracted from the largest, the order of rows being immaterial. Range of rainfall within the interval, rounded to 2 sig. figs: 4.5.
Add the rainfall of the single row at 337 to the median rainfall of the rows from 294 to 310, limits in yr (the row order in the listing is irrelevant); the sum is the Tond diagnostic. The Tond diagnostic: 61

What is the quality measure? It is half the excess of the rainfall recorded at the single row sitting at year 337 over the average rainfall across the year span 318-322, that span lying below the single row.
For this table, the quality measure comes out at 3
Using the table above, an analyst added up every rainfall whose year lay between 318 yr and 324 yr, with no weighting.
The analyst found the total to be 88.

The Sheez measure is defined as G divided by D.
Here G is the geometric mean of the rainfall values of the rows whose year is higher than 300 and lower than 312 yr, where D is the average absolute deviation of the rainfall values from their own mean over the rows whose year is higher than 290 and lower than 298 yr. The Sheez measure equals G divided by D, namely 37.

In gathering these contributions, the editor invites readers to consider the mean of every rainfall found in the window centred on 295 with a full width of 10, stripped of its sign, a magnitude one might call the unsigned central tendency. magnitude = 25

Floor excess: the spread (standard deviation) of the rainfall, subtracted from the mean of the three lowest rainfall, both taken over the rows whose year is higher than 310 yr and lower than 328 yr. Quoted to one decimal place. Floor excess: 28.4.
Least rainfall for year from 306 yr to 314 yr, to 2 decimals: 29.05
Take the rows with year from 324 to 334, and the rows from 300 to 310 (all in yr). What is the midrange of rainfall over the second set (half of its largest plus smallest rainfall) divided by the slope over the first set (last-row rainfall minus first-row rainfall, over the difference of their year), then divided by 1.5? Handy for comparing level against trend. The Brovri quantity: 57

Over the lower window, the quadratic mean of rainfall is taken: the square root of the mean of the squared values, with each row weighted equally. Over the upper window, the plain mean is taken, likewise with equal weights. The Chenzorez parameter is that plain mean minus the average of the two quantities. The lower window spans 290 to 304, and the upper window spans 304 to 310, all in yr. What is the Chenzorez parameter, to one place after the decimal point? 2.0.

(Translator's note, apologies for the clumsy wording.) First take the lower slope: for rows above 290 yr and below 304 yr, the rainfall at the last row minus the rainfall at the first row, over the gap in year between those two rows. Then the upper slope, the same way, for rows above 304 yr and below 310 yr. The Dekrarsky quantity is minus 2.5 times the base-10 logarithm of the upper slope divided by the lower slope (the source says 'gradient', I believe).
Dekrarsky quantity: -1.3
